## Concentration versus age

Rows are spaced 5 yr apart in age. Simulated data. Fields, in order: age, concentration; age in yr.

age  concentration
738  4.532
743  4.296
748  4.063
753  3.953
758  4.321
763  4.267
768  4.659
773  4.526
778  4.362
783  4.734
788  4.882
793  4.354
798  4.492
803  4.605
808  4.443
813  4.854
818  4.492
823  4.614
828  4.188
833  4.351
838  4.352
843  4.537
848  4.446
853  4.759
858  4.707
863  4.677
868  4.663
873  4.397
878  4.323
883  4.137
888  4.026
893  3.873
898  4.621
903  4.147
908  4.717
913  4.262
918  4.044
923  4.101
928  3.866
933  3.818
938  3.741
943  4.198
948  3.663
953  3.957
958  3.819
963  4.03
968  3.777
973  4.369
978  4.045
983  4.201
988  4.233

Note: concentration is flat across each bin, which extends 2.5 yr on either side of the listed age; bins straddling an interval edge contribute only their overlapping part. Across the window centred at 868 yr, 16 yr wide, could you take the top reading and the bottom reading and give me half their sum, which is 4.54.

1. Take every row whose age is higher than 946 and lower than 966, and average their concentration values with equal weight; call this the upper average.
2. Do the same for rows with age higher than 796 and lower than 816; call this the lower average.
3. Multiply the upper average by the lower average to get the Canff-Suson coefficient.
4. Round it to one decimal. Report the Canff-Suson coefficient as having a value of 17.8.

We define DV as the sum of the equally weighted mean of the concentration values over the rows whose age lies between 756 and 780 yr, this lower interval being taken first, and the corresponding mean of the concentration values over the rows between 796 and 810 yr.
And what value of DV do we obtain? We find 8.9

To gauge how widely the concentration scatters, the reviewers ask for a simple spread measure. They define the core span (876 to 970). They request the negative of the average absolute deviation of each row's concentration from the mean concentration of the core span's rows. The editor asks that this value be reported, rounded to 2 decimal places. -0.21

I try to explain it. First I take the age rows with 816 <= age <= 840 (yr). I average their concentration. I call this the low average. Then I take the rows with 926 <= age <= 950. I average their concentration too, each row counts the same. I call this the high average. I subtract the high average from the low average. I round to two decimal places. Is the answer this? 0.54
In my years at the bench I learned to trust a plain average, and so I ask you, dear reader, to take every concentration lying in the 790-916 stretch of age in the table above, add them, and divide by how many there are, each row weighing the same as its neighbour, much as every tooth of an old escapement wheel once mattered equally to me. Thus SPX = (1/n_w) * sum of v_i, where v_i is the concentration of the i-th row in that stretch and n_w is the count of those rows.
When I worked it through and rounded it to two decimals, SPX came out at 4.44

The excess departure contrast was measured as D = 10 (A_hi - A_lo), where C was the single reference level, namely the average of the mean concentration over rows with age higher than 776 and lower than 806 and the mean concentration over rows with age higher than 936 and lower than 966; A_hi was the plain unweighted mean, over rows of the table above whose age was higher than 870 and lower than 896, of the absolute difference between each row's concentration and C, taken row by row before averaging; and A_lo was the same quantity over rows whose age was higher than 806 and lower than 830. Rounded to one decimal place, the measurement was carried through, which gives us -1.2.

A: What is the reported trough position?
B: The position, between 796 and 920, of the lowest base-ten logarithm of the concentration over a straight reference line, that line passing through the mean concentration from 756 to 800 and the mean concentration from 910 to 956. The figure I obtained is 893 yr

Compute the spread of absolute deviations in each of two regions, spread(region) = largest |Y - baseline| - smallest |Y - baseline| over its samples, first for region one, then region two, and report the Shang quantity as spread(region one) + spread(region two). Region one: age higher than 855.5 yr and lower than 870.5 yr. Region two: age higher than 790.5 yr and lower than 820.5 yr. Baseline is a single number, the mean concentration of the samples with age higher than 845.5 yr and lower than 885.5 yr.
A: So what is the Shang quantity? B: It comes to 0.36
